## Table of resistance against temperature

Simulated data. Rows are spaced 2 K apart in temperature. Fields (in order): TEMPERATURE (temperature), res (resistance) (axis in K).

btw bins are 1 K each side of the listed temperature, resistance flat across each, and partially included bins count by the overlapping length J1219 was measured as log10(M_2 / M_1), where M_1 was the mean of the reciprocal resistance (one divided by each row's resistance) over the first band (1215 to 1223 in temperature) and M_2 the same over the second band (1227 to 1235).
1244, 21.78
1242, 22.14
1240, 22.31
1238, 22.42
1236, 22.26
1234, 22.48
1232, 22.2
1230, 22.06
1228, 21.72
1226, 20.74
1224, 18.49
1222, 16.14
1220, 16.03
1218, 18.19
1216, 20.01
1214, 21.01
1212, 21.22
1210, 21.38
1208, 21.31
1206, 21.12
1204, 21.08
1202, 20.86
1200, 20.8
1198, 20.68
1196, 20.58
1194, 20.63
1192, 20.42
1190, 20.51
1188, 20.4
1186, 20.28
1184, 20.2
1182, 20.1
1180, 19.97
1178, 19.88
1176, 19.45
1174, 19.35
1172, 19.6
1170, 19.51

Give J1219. -0.10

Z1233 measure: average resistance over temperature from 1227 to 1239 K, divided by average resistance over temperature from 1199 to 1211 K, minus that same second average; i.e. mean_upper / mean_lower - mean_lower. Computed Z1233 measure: -20.0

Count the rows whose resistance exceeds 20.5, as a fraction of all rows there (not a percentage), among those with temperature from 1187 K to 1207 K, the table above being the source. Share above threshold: 0.8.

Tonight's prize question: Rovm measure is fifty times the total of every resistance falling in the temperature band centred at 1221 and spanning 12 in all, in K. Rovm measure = 5480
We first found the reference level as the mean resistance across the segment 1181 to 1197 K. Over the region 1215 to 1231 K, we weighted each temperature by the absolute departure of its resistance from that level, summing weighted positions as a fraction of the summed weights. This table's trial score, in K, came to 1222.4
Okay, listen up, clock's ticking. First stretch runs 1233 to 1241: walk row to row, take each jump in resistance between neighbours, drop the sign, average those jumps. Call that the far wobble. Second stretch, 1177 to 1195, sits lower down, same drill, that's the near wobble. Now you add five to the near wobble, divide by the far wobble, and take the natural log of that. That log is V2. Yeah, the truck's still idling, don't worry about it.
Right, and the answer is 3.44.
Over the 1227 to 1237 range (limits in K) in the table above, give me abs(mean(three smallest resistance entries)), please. 22.0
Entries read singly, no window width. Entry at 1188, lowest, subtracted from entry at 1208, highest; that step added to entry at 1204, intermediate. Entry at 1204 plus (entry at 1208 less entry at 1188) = 22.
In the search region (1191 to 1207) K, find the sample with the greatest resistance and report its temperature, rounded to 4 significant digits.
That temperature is 1206 K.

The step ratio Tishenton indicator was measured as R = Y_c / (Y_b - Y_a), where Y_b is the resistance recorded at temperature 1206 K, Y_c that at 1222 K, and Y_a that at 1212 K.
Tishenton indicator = -161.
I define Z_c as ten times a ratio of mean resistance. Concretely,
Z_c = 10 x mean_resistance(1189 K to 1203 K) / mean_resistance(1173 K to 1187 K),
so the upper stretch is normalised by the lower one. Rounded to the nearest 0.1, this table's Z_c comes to 10.4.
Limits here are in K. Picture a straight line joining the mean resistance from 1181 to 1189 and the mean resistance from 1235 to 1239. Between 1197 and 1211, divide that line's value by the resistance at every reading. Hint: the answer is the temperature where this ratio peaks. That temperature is 1198 K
